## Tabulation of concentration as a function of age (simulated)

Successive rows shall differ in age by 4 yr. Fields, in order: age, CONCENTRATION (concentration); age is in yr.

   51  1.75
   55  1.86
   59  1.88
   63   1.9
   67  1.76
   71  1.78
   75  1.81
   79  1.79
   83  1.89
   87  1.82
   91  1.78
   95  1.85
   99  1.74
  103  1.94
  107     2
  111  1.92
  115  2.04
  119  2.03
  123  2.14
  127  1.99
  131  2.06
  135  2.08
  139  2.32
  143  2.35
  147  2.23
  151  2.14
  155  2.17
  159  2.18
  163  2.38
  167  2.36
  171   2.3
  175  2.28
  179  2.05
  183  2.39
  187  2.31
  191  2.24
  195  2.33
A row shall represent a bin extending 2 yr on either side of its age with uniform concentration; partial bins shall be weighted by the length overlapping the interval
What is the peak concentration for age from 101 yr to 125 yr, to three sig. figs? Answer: 2.14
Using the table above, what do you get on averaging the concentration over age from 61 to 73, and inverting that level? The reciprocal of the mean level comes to 0.551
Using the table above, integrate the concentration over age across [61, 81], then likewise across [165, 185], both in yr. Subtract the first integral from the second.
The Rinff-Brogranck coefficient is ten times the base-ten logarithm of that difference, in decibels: 10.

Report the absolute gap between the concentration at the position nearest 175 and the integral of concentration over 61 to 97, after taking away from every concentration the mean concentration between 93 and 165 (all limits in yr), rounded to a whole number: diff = 10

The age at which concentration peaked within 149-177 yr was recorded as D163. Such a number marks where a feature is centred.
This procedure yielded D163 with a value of 163 yr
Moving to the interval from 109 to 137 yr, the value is 123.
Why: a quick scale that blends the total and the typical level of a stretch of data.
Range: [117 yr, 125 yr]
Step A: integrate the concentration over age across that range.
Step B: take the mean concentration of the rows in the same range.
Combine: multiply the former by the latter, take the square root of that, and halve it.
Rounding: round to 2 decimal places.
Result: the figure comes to 2.95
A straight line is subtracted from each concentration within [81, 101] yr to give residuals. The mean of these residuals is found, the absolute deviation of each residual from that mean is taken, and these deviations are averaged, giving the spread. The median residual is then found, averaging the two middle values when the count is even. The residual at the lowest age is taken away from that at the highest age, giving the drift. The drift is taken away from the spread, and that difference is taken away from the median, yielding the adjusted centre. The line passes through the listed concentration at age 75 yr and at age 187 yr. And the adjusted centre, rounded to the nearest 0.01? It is -0.33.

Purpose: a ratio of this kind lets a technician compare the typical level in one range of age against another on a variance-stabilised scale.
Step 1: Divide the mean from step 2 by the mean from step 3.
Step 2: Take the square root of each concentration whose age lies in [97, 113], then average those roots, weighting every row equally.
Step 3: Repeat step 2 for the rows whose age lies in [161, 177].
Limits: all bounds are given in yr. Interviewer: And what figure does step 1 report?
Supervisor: 0.90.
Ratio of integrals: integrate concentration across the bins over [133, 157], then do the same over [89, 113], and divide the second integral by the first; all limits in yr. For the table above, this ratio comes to 0.845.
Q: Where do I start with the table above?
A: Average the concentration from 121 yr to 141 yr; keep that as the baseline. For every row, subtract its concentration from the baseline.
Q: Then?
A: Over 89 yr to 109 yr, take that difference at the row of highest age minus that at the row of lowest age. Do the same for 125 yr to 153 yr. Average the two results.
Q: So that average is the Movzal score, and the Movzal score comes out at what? -0.185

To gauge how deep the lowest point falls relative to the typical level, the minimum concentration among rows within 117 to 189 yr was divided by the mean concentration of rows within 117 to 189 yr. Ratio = 0.901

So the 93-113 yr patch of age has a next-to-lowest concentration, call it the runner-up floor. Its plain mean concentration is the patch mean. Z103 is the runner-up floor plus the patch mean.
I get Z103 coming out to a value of 3.7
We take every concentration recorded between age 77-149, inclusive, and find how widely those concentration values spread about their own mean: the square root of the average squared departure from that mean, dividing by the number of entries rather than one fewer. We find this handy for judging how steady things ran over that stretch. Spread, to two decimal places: 0.17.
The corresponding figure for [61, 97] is 0.05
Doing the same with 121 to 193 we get 0.12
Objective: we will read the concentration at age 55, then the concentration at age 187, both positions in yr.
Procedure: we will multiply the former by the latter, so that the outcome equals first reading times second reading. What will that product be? 4.30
